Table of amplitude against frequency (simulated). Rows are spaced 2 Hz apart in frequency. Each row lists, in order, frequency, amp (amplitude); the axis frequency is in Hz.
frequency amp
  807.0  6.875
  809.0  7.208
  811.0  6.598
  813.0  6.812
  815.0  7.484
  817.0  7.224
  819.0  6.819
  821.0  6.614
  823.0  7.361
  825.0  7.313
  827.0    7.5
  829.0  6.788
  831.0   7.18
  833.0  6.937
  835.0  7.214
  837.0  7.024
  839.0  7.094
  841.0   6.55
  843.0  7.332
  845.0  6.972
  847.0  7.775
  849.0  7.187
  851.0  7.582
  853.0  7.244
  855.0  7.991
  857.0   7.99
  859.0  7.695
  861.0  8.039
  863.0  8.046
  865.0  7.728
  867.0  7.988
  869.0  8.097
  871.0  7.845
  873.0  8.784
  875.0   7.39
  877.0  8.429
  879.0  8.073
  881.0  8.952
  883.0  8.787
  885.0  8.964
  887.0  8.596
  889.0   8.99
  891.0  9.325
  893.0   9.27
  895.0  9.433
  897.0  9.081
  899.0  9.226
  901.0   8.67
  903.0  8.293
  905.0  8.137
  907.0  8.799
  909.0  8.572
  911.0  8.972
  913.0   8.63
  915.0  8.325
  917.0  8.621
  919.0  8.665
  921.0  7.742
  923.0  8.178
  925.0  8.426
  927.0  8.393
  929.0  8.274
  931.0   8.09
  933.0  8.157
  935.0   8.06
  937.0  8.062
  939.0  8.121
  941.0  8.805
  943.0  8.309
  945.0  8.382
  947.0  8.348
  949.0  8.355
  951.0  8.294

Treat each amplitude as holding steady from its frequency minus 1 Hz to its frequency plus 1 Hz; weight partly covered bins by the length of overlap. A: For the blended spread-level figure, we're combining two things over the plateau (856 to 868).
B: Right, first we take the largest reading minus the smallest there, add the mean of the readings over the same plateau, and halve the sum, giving 4.1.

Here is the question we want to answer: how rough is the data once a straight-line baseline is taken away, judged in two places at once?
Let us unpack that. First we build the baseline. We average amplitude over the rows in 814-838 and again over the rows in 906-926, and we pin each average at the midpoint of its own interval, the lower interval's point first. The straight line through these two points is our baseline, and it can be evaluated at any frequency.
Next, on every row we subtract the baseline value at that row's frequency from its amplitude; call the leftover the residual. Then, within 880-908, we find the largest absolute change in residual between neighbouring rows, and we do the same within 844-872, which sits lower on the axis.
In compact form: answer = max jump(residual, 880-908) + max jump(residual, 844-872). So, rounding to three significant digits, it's 1.40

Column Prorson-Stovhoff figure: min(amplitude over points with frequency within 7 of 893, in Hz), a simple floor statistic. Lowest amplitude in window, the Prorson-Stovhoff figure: 8.596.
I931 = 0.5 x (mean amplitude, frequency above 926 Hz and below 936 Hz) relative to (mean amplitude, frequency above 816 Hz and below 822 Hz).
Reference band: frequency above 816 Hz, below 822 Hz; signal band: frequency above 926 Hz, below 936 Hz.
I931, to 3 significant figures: 0.595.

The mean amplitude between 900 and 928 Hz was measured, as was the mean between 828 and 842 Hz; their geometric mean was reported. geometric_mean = 7.7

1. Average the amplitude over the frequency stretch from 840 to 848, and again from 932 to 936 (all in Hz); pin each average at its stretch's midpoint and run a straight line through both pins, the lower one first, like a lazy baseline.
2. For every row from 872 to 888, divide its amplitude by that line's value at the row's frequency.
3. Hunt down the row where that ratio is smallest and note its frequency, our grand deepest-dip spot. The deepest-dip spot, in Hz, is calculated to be 875.0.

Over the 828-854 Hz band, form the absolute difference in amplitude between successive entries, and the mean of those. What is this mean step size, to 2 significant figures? 0.42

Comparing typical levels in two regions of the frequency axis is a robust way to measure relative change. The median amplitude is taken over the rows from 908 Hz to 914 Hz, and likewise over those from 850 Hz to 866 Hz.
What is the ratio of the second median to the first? 0.91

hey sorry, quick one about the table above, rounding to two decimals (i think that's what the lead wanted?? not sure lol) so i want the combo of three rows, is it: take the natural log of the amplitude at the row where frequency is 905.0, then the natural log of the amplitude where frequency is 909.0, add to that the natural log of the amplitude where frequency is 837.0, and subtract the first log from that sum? 2.00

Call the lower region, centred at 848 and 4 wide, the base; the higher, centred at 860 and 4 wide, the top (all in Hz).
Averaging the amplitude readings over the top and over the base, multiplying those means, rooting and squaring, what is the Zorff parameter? 59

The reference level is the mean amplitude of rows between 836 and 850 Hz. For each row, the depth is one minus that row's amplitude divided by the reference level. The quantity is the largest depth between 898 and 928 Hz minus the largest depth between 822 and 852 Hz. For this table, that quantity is -0.167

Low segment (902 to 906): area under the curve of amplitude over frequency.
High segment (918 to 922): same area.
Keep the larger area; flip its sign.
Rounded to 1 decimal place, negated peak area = -32.9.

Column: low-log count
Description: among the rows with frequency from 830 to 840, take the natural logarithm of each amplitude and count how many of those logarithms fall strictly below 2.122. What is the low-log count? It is 5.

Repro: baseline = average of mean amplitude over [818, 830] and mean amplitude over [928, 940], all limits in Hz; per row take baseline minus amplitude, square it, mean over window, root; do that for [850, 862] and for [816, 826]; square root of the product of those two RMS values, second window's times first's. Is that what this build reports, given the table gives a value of 0.45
